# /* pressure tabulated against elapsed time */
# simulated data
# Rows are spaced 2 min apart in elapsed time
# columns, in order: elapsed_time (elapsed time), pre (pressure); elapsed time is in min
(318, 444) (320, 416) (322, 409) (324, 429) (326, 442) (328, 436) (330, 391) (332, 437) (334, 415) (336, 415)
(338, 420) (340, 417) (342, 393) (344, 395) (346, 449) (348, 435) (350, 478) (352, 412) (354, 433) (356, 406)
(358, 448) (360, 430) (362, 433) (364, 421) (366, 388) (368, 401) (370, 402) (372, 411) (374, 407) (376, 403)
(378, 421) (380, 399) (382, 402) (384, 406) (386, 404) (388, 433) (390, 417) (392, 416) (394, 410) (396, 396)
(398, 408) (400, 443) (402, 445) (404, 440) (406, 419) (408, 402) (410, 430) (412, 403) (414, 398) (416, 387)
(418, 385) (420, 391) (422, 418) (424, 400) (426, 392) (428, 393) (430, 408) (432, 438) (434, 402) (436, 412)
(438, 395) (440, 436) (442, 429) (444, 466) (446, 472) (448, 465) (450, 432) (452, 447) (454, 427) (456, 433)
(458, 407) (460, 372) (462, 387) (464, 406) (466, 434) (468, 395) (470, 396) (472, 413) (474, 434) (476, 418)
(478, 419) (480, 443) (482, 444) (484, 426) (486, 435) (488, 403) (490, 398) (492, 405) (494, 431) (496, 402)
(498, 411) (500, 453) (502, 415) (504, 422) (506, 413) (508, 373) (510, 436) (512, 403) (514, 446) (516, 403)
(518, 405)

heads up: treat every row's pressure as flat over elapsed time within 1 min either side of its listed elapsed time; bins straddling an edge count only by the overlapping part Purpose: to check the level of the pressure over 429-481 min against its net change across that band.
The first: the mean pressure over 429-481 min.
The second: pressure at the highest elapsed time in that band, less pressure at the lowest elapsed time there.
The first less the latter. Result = 388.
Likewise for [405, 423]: 405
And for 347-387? 448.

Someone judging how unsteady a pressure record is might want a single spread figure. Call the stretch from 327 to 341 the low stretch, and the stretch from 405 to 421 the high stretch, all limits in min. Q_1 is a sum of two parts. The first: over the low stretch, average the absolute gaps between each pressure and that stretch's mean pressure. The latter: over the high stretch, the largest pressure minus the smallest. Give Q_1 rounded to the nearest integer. 56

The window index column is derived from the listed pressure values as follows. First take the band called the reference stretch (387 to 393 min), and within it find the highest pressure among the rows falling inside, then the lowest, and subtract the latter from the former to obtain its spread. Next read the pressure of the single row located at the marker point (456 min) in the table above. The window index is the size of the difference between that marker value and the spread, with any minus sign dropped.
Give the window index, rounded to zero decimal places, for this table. 416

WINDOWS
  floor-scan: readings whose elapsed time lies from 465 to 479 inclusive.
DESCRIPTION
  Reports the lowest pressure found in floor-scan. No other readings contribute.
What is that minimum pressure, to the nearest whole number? 395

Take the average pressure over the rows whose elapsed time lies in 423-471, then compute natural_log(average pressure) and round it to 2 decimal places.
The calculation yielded 6.04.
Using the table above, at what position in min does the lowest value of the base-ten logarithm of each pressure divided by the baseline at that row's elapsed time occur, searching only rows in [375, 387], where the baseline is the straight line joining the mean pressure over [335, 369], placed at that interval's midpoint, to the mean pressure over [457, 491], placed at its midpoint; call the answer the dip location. 380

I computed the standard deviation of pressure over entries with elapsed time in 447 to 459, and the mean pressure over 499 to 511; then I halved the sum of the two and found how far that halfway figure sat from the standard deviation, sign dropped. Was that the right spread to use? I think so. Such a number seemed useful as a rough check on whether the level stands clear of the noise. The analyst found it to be 200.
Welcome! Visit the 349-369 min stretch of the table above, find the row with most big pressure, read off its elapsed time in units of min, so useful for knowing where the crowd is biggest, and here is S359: 350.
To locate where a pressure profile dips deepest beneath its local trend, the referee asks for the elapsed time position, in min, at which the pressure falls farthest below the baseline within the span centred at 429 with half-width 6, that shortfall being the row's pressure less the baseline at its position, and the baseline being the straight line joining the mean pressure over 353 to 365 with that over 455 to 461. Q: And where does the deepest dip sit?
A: 426 min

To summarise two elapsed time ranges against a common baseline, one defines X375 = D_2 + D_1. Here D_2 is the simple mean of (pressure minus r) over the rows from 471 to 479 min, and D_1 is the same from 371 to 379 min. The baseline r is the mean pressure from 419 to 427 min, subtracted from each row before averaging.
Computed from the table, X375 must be 31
